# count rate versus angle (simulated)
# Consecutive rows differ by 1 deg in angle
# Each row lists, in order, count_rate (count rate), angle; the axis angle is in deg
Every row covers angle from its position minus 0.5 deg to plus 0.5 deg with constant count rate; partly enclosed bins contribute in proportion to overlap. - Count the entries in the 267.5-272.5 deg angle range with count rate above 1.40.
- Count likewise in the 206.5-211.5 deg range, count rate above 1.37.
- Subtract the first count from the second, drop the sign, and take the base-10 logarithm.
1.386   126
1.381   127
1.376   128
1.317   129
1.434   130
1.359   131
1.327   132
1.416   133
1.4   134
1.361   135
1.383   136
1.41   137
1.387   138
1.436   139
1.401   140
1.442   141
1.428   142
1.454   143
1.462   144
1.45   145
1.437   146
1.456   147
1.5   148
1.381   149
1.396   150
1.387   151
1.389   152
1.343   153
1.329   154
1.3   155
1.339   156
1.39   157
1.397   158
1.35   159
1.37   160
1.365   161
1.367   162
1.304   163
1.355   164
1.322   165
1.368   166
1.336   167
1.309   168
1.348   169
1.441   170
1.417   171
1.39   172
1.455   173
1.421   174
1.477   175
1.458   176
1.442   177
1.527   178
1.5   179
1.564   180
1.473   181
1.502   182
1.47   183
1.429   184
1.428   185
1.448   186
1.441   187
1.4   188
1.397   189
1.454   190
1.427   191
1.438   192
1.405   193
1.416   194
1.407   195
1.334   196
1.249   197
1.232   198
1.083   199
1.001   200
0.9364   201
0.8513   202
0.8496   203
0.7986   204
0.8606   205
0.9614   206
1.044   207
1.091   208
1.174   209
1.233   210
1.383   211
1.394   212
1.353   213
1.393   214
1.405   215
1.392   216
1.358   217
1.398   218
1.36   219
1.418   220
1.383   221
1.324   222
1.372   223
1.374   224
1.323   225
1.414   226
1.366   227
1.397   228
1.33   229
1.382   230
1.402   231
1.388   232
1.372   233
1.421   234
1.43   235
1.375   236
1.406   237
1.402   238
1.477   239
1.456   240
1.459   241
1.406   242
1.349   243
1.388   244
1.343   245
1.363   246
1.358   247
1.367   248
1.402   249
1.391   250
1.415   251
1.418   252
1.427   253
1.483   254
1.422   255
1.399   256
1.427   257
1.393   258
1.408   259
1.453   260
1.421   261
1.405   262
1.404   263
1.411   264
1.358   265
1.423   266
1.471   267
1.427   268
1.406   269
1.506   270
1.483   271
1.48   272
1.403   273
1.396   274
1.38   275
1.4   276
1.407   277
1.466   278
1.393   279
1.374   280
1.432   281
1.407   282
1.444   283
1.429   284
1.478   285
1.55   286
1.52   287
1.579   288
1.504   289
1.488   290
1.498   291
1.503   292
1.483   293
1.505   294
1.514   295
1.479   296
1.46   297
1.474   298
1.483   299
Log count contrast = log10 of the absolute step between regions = 0.60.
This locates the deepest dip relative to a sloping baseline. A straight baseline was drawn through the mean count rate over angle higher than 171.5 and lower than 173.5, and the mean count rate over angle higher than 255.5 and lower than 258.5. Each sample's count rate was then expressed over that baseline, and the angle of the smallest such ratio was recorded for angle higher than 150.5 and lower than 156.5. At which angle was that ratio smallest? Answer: 155 deg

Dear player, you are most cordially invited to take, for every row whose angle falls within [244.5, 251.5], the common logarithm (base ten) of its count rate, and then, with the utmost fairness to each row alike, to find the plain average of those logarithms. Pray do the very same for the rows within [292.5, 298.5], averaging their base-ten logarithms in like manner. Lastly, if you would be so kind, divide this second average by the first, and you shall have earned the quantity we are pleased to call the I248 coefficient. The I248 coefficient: 1.2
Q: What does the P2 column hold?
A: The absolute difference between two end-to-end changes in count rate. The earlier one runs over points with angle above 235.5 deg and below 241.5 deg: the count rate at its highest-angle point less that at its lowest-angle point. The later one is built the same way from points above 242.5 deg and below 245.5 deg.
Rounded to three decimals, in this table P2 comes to 0.090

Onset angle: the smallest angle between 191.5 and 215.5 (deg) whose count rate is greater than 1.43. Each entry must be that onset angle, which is 192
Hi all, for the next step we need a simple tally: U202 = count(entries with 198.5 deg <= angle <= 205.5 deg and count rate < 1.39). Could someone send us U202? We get 7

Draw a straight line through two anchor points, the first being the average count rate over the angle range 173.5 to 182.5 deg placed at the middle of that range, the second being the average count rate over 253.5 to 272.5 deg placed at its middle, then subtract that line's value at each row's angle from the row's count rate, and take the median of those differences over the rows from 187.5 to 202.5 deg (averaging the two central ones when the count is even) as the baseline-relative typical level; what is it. -0.081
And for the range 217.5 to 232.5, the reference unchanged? -0.074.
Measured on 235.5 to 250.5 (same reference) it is -0.048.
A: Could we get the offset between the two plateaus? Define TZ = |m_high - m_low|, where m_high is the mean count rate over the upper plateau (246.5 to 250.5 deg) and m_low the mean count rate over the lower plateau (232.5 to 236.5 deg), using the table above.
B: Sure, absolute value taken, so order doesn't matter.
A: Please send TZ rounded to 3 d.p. 0.020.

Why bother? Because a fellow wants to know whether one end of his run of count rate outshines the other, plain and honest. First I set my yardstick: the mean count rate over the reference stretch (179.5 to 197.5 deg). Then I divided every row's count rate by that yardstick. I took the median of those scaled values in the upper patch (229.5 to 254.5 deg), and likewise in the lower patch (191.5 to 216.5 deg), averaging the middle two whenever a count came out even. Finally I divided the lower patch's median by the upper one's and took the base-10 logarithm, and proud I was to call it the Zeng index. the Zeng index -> -0.06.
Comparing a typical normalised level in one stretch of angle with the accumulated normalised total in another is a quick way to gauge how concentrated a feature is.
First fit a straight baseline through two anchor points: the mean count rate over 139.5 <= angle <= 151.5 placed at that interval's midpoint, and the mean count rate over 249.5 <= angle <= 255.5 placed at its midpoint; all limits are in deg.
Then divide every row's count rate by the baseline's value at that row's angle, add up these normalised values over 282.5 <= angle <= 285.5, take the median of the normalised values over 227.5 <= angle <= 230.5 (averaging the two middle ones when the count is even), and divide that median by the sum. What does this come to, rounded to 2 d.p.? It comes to 0.32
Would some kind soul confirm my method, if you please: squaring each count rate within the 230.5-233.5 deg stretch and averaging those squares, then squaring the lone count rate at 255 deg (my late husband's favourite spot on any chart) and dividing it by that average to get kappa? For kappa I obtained 1.05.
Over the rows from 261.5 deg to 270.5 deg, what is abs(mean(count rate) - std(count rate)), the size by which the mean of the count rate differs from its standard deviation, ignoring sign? 1.38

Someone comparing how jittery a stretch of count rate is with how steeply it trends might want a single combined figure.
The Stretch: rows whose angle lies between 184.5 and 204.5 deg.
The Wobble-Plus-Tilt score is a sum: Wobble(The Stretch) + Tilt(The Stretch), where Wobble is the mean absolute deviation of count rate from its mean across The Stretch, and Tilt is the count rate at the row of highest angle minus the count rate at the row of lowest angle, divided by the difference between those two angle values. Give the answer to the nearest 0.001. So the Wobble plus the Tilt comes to 0.167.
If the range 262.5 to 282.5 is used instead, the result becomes 0.032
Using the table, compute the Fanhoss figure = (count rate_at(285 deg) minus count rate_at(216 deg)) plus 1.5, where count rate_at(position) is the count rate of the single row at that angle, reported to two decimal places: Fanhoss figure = 1.59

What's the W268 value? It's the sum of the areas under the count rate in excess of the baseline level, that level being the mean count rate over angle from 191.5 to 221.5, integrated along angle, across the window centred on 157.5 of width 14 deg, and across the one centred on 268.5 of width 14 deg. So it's 4.8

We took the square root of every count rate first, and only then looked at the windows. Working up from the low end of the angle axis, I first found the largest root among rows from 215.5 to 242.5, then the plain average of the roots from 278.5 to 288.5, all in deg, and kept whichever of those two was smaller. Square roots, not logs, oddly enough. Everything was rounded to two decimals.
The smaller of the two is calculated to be 1.21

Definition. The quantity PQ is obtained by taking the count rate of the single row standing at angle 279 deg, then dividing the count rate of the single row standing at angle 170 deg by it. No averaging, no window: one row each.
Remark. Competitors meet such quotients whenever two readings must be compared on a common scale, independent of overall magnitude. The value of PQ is 1.03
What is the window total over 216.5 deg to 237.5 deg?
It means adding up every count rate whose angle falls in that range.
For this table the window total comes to 29.0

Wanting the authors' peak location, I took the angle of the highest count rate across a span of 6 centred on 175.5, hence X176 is 178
